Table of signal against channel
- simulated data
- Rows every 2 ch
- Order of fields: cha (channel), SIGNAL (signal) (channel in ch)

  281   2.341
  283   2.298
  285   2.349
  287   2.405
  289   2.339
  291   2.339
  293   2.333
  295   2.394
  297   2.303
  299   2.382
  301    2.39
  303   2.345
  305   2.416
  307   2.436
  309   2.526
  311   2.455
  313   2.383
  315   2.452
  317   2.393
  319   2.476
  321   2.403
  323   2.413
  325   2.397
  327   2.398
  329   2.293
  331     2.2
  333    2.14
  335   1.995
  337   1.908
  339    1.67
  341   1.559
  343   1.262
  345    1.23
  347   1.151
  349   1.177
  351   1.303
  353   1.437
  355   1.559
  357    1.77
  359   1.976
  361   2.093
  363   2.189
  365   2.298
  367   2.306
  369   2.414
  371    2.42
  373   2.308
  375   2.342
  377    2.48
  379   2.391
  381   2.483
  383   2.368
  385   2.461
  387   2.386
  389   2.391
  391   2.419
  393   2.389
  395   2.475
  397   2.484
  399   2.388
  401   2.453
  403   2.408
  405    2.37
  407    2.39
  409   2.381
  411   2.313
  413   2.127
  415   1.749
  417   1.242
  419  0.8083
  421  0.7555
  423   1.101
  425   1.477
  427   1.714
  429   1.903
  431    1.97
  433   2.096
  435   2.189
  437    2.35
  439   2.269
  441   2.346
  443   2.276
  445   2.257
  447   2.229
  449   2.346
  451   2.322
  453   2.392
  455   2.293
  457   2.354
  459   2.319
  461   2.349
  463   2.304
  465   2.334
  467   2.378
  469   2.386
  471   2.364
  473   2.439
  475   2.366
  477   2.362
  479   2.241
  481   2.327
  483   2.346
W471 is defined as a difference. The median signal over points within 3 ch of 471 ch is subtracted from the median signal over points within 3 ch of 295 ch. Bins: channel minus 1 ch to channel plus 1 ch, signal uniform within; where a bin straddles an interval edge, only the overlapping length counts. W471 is -0.053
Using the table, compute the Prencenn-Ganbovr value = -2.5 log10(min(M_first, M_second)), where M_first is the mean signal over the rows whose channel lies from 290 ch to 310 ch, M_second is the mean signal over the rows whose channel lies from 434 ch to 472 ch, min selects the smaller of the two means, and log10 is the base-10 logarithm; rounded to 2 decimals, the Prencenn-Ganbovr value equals -0.91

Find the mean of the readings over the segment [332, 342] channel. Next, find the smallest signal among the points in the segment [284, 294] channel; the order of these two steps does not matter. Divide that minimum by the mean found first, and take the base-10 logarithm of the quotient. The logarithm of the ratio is 0.10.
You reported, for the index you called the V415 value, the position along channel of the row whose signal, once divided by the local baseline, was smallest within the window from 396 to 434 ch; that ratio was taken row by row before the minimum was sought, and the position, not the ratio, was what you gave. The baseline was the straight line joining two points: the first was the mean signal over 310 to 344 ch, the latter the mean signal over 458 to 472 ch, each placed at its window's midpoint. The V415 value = 421 ch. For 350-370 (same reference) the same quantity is 351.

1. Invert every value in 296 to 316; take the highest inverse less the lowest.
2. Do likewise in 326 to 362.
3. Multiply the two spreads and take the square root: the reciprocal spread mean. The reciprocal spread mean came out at 0.132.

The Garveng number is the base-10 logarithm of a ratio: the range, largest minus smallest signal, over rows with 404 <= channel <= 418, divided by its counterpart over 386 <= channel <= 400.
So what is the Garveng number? 1.1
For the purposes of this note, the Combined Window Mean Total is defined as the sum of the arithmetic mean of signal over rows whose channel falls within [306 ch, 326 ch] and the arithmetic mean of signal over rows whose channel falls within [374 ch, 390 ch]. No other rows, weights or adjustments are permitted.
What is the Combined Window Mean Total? 4.8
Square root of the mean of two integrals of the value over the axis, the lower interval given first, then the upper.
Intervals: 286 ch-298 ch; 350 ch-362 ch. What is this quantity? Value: 4.9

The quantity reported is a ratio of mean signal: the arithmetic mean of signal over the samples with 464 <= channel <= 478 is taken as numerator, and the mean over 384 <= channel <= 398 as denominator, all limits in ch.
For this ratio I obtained 0.98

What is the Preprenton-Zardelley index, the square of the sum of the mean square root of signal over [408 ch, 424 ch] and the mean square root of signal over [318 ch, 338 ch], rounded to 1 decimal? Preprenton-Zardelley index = 7.4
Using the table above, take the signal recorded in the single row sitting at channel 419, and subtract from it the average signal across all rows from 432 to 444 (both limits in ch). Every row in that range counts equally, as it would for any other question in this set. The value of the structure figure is -1.4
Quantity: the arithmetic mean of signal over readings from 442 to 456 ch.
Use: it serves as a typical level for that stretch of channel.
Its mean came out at 2.30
